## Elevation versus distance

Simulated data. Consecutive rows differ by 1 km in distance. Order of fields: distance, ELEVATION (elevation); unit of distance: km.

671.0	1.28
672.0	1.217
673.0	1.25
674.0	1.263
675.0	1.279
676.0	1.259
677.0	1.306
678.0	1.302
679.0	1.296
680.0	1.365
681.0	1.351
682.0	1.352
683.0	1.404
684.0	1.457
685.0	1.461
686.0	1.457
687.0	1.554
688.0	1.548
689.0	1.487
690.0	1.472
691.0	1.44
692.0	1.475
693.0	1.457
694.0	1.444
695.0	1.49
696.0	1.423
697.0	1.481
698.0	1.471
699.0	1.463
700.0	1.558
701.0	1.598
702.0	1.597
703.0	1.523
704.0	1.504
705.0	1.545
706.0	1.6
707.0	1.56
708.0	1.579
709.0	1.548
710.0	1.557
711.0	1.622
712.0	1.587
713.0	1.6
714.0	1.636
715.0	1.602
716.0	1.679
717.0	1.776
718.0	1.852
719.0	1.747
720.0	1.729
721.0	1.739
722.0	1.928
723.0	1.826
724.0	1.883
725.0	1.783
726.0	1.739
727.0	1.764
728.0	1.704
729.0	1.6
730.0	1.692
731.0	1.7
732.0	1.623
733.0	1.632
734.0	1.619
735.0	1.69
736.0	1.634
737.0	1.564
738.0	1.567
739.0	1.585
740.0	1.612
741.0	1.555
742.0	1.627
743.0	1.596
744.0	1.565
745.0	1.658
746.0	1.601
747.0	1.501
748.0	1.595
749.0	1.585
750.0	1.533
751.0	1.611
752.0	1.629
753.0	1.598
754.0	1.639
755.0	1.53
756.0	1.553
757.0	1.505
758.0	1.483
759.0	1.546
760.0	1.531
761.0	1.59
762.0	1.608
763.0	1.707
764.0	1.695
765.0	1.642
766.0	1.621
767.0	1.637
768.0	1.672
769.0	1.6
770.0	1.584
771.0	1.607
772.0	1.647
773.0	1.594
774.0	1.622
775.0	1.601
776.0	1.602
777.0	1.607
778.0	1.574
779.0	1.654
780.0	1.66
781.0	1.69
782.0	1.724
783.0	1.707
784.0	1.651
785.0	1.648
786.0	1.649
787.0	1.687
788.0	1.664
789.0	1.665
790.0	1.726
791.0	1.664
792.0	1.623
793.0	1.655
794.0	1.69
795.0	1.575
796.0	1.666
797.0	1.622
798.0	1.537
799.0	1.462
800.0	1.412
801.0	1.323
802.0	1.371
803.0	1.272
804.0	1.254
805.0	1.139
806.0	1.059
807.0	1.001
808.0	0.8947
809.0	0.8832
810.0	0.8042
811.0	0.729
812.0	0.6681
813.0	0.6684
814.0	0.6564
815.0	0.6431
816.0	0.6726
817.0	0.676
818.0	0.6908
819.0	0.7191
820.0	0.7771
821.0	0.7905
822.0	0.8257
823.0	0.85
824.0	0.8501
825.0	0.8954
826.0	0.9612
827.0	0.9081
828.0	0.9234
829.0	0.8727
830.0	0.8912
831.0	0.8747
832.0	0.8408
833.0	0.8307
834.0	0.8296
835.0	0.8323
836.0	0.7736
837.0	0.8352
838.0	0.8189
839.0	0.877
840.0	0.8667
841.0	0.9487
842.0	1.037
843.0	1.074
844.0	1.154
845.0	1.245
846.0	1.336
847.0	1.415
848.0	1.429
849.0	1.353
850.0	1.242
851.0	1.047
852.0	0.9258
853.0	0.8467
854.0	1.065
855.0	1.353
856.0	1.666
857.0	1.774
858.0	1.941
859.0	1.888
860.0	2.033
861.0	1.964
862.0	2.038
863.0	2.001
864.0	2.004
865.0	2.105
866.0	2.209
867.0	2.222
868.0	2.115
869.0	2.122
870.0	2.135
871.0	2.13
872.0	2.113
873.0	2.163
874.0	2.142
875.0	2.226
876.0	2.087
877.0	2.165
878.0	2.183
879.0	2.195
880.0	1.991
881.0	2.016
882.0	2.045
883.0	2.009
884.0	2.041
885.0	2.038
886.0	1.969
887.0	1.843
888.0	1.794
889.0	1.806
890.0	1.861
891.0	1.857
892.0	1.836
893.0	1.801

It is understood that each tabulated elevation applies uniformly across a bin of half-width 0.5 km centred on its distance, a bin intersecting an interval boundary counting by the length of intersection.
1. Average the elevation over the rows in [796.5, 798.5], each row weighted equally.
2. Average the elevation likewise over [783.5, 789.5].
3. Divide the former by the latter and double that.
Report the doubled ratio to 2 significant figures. 1.9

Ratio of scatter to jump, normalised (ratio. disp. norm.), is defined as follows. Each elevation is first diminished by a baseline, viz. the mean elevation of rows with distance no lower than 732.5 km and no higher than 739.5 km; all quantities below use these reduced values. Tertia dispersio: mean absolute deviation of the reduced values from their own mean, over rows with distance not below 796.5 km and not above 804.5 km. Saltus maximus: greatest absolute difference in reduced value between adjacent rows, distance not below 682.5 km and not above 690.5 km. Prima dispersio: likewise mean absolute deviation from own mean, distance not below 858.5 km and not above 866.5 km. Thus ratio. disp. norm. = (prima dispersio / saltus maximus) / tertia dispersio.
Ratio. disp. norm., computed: 6.7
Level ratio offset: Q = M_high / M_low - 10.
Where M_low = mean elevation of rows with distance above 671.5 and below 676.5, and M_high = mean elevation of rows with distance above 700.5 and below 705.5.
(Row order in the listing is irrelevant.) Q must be -8.76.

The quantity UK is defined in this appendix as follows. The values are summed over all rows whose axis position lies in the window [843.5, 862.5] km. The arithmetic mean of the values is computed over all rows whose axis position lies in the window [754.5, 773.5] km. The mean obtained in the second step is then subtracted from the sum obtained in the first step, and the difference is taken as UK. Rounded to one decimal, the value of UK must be 26.1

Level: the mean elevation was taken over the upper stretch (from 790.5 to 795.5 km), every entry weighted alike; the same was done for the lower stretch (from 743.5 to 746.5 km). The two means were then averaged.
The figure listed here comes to 1.62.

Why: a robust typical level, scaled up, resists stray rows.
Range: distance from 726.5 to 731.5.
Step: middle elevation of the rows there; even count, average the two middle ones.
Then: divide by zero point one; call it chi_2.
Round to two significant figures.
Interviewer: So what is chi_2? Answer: 17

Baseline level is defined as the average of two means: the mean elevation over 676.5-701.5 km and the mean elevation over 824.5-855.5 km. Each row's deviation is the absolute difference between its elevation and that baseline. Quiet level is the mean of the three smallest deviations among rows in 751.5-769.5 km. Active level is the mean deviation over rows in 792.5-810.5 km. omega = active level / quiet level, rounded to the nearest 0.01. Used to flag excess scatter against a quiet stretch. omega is 0.94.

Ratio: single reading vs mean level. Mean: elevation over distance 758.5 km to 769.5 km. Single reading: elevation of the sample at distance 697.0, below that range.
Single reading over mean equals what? 0.91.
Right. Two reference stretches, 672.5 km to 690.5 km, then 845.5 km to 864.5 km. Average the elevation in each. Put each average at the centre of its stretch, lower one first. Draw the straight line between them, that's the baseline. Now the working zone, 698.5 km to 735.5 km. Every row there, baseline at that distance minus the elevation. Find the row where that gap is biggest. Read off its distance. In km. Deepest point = 699.0 km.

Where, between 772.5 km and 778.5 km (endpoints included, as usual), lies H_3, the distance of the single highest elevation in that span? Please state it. 774.0 km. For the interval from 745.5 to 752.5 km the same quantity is 752.0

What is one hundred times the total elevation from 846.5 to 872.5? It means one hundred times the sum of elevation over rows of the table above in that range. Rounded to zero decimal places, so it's 4514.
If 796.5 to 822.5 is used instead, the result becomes 2555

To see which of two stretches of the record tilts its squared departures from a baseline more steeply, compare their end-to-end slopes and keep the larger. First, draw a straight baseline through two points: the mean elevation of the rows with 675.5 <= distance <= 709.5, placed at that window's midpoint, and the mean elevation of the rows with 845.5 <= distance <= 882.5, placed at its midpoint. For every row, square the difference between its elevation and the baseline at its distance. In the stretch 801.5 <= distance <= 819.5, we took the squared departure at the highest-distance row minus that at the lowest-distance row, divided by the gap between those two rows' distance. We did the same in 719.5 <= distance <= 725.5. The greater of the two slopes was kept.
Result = 0.054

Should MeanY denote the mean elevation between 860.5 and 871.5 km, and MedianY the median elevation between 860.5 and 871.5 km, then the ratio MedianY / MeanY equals 1.01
